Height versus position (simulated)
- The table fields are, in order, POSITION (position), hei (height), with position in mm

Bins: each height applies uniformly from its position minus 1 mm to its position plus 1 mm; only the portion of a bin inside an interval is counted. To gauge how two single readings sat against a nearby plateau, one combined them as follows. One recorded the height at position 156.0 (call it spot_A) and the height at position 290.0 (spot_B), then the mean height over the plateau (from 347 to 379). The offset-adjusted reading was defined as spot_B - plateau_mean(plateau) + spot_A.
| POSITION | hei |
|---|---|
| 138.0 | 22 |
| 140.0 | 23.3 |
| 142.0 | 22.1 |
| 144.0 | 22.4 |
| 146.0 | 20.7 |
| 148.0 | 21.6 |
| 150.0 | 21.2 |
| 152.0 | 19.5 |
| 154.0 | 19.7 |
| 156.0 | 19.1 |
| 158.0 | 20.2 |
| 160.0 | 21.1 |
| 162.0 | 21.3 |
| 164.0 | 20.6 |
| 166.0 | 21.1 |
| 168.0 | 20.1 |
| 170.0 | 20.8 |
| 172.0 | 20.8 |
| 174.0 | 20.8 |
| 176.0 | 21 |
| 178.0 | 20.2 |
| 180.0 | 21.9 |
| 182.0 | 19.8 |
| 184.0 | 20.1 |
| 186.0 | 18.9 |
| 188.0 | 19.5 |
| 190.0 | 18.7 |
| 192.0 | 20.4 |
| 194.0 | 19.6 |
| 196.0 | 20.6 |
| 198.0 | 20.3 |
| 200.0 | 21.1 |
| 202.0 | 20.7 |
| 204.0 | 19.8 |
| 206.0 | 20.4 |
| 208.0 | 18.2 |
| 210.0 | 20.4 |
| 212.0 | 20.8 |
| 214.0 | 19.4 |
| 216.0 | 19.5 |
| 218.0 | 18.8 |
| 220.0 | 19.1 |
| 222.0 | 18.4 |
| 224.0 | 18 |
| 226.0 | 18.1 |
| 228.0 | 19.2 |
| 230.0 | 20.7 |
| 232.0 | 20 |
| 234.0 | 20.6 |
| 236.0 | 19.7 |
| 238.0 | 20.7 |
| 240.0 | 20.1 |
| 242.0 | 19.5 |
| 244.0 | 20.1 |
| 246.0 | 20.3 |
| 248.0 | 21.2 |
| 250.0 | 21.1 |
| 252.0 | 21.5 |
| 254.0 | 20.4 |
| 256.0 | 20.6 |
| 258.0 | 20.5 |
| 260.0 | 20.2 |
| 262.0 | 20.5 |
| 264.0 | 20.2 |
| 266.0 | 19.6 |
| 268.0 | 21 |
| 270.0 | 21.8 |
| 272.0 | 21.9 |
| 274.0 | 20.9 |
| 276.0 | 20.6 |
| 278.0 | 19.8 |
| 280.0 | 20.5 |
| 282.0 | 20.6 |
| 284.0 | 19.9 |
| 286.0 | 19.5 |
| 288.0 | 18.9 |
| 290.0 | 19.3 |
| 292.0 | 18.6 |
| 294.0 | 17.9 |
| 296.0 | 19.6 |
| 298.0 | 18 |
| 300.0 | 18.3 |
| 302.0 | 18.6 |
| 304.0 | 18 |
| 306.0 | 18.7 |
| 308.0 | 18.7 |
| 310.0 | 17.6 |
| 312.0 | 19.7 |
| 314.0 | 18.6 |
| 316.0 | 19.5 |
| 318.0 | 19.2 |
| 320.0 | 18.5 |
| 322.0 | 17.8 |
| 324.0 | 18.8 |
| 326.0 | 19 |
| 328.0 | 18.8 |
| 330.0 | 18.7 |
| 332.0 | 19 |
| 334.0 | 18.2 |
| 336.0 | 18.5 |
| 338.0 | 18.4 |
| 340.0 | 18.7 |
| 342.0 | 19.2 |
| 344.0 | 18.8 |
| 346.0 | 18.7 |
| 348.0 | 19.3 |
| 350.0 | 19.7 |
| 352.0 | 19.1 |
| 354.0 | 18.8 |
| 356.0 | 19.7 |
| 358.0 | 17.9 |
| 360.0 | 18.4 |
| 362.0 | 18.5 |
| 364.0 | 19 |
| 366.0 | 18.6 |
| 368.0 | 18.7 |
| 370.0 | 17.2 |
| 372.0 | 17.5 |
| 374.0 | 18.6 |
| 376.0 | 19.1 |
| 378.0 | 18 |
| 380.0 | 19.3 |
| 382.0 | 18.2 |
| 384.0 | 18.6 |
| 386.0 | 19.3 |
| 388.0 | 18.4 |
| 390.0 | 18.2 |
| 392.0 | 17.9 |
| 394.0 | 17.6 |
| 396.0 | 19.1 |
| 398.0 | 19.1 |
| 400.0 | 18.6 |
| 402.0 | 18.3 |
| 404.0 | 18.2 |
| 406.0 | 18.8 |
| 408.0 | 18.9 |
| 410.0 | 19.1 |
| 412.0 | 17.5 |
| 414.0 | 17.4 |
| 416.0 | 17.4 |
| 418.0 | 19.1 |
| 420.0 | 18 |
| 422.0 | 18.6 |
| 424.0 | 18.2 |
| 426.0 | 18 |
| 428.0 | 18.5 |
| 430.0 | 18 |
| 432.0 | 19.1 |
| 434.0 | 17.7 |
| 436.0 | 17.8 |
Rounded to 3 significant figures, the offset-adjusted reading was 19.8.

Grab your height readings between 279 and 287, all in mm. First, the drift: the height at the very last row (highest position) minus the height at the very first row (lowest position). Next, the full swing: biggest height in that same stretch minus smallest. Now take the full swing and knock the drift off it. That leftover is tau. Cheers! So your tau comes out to 2.1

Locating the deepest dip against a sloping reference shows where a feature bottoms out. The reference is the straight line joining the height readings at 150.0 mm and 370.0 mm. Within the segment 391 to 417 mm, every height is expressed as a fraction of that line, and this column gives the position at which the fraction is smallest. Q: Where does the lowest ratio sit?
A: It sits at 394.0 mm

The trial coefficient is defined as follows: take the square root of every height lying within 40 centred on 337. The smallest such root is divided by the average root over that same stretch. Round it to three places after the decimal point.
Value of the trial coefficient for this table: 0.972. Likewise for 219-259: 0.949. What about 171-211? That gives 0.950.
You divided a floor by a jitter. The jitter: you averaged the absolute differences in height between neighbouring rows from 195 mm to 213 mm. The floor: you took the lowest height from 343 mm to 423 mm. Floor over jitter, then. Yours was 18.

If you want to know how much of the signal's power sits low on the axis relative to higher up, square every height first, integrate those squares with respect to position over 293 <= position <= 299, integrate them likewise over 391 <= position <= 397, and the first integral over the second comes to 1.03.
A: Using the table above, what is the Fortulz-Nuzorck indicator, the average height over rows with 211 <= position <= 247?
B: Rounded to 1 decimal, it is 19.6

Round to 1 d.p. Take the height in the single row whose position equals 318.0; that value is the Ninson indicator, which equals 19.2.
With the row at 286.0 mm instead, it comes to 19.5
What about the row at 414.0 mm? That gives 17.4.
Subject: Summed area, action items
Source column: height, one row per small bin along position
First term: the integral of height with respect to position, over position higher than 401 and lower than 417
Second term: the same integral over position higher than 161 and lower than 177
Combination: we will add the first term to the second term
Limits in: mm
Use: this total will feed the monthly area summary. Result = 624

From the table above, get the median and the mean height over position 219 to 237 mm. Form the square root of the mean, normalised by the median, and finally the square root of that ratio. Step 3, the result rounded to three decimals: 0.478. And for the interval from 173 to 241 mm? 0.471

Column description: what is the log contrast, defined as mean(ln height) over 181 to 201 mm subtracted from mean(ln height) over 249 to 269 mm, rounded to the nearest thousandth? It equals 0.033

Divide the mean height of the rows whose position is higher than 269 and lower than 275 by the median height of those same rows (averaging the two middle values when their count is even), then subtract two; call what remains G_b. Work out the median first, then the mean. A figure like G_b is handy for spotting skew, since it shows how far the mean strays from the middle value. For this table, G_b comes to -1.01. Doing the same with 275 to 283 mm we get -1.01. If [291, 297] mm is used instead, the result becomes -0.99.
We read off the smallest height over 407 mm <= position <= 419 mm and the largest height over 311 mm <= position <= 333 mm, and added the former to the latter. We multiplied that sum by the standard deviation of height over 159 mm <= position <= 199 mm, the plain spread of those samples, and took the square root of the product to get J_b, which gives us 5.4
